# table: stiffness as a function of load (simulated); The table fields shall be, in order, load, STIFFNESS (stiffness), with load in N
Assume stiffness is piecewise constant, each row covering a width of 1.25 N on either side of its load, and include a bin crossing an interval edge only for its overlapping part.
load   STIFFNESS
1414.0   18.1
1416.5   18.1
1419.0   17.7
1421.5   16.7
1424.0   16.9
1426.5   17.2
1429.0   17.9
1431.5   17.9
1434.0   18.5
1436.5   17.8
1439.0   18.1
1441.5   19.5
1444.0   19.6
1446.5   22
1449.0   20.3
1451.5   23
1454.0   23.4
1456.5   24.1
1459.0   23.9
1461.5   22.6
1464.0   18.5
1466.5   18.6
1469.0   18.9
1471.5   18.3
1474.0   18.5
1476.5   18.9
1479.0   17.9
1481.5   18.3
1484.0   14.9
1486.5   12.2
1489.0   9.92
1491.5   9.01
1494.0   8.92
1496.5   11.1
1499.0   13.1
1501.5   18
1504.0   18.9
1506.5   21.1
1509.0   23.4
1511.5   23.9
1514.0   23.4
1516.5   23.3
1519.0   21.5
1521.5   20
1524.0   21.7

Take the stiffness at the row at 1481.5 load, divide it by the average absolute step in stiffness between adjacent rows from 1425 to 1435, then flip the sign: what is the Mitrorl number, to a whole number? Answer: -42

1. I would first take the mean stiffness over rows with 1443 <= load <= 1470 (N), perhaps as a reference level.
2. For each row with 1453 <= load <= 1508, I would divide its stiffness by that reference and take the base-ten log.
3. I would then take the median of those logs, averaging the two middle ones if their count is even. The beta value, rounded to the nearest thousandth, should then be -0.065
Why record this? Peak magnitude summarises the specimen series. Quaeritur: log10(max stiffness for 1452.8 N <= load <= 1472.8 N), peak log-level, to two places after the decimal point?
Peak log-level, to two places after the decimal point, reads 1.38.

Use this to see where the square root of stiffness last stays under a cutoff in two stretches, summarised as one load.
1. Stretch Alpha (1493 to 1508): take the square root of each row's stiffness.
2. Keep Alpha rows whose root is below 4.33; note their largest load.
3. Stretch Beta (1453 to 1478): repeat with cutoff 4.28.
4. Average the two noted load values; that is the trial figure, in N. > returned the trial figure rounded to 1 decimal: 1486.5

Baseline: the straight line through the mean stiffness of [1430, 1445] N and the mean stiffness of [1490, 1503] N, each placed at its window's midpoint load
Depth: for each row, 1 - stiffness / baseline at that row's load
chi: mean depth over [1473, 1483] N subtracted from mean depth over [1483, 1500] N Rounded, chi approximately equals 0.41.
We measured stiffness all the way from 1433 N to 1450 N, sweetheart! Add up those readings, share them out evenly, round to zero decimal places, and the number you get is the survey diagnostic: 19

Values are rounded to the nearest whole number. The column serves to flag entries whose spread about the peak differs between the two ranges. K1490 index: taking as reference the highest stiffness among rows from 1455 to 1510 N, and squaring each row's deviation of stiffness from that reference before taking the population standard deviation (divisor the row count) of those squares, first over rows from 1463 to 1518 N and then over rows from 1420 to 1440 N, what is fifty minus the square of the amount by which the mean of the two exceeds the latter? -1080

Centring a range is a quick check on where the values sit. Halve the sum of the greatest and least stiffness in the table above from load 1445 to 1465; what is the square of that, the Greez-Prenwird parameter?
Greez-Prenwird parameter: 454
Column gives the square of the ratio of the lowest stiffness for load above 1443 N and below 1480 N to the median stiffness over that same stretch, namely 0.83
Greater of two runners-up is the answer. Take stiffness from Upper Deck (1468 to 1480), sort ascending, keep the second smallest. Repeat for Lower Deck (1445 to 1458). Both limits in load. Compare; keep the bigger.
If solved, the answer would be 22.0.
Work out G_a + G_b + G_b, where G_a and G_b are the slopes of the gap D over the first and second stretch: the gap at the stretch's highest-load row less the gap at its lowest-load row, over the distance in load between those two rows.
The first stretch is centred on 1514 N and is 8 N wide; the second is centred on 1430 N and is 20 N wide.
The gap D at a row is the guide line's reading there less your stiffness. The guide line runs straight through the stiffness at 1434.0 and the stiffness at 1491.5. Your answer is -0.5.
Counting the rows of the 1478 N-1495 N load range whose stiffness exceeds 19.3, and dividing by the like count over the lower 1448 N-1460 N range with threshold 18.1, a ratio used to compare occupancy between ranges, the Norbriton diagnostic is 0.00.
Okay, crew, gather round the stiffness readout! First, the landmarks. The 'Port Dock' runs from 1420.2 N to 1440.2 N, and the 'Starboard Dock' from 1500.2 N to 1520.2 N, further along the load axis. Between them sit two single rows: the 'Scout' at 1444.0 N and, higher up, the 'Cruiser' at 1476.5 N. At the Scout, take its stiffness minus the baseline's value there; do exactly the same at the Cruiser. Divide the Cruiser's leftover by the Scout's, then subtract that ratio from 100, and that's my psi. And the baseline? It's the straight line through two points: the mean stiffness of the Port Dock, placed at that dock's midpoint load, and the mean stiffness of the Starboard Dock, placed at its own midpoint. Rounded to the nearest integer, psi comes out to 101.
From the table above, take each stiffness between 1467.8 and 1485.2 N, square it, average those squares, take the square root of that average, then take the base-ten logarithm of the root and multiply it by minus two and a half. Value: -3.14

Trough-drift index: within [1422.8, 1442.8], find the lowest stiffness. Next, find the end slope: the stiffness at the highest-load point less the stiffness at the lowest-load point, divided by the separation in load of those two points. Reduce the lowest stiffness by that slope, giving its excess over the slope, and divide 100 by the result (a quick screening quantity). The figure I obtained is 6.0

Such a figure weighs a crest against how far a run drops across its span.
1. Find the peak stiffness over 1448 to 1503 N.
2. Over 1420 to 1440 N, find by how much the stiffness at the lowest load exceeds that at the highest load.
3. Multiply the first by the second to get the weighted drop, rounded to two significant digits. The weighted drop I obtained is -34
